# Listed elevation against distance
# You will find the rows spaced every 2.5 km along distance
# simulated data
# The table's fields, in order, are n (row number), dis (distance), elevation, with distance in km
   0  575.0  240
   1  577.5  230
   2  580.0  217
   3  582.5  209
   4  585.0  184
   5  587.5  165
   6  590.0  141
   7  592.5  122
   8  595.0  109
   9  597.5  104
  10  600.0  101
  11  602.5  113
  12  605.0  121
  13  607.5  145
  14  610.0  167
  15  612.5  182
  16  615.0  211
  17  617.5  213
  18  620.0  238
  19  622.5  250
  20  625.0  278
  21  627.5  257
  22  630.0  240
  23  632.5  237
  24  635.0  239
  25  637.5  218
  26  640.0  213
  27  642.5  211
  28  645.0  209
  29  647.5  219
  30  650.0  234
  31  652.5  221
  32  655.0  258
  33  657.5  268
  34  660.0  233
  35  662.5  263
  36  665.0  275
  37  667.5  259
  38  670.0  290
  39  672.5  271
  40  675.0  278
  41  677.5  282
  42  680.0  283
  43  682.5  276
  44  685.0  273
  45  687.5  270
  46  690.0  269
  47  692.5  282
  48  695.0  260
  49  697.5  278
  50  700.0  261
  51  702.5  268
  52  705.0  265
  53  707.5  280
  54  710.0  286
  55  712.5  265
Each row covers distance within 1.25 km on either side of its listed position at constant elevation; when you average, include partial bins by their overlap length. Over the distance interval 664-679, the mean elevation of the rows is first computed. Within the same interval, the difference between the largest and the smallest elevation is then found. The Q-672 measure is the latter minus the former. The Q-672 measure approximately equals -245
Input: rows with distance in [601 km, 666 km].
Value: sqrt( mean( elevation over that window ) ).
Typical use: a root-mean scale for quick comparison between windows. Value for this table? 14.8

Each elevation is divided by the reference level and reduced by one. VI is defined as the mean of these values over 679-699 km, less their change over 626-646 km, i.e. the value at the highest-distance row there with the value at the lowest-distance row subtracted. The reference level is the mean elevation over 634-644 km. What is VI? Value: 0.5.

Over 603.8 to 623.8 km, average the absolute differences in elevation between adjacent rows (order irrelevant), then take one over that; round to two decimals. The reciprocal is 0.05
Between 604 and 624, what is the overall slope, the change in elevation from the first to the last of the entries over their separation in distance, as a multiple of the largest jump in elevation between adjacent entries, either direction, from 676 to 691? 1.05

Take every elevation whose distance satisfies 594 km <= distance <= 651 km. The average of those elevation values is 196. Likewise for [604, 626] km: 201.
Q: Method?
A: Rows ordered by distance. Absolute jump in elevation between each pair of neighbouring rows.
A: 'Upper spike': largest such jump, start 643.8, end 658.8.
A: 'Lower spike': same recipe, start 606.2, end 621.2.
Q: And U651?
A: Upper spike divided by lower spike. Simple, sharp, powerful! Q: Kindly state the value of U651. 1.3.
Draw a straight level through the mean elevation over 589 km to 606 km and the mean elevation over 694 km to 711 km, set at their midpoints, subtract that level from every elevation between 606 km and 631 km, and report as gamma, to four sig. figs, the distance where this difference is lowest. 607.5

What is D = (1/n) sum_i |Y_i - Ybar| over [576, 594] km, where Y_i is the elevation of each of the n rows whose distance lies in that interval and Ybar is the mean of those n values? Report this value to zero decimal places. 33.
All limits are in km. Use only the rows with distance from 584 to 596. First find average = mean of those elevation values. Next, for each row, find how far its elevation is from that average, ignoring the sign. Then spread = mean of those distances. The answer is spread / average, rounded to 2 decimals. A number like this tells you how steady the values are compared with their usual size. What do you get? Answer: 0.17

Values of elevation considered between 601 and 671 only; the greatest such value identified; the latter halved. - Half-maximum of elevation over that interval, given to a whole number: 145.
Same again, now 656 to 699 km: 145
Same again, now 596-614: 91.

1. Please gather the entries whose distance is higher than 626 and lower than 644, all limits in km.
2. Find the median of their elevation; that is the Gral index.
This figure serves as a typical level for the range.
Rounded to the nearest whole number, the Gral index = 237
